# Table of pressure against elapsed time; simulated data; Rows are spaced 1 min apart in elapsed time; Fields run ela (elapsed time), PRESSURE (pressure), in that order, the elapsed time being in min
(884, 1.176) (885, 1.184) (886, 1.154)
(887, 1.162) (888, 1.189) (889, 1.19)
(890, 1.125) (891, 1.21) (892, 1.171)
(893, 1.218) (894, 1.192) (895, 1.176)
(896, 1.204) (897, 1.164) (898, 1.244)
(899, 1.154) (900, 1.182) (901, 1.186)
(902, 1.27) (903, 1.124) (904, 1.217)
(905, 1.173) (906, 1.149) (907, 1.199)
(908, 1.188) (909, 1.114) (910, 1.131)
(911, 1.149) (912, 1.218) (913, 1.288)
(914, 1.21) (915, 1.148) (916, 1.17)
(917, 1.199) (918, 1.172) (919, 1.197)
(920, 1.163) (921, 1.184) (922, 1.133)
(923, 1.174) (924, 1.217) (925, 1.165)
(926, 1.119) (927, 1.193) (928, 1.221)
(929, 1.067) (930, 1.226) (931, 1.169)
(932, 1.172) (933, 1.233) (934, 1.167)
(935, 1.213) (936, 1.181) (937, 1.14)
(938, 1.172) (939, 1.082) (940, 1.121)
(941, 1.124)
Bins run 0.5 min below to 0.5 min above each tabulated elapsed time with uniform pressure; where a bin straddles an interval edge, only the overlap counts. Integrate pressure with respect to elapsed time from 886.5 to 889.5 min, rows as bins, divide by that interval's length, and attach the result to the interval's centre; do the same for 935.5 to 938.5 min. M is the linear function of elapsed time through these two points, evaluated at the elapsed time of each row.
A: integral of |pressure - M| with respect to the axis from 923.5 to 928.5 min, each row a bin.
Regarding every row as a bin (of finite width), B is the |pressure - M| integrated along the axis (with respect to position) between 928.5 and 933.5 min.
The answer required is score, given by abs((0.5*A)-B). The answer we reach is 0.146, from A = 0.18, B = 0.235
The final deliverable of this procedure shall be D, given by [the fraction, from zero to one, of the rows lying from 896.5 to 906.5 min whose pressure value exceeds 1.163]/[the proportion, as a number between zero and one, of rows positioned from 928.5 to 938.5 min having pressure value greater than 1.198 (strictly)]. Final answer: 2.3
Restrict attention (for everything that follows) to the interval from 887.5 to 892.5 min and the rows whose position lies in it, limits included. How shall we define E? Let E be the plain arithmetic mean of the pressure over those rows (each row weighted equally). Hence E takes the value 1.18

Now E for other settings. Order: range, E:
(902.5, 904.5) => 1.17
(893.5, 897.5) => 1.18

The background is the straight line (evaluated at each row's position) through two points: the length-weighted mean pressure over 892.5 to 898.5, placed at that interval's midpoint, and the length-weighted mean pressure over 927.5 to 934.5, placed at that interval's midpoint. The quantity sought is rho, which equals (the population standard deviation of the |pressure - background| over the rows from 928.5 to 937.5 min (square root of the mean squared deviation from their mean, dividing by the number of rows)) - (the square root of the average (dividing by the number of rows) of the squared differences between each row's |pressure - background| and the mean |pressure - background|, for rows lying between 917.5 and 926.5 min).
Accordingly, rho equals 0.0132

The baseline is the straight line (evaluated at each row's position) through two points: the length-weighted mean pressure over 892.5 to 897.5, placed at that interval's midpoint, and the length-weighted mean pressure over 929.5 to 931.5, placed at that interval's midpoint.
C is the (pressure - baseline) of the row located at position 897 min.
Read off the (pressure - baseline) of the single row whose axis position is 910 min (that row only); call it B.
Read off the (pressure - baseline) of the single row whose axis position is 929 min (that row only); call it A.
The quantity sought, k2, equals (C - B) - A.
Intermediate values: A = -0.130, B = -0.06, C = -0.027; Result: 0.17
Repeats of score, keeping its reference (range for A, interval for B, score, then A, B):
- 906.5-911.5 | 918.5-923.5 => 0.007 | 0.16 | 0.089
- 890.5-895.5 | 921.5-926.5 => 0.095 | 0.09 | 0.142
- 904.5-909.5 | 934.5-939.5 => 0.115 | 0.13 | 0.178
